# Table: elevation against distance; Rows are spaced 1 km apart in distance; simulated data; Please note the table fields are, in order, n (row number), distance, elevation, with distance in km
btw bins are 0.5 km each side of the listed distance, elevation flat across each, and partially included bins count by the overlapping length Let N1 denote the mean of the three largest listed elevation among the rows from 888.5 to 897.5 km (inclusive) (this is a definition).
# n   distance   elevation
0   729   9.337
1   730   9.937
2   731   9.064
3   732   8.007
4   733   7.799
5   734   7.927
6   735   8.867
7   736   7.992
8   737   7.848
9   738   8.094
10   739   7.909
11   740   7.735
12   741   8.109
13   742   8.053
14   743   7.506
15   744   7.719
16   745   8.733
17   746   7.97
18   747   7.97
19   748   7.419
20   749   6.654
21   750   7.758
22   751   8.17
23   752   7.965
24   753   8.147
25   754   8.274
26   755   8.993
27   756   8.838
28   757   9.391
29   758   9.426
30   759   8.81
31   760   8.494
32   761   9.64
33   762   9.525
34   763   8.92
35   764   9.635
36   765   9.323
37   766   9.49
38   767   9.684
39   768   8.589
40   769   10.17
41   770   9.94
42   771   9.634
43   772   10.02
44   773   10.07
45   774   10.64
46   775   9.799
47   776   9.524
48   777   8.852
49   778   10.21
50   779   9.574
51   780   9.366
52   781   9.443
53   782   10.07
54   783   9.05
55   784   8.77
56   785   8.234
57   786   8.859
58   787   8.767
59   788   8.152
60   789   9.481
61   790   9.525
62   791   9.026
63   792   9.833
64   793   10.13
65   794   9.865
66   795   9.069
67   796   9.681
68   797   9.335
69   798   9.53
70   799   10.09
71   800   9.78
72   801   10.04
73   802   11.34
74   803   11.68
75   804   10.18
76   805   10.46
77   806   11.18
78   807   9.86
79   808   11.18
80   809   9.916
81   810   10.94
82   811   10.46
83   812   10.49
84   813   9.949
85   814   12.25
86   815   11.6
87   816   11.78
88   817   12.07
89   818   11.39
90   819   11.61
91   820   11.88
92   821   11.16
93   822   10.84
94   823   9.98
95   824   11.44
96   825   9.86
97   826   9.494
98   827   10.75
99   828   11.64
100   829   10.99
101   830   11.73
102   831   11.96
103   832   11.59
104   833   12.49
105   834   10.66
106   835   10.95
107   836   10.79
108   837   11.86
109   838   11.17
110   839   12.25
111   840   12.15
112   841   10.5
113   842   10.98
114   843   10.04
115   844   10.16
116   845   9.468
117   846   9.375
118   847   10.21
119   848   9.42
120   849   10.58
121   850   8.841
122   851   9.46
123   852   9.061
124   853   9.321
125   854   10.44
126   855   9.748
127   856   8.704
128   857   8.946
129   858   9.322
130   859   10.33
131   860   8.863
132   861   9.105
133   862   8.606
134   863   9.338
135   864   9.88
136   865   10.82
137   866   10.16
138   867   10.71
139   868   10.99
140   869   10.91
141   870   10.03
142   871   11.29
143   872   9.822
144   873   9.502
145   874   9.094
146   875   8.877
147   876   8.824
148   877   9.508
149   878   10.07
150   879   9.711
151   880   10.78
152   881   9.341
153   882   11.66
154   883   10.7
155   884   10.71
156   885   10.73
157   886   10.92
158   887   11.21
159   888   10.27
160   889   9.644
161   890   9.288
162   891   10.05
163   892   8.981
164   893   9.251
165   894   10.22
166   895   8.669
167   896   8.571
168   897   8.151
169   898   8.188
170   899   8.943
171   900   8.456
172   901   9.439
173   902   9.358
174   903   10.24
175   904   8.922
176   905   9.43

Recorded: 10.0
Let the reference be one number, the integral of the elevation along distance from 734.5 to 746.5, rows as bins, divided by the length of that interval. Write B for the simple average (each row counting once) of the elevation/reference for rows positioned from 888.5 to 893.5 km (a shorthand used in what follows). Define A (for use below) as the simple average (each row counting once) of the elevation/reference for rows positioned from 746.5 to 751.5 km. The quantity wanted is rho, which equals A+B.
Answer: 2.12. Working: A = 0.94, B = 1.17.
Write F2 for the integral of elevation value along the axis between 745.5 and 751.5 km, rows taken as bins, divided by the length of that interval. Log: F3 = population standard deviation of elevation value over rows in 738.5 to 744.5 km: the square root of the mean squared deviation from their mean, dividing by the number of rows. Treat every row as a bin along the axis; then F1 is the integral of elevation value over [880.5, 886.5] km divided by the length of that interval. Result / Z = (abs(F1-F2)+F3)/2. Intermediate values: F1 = 10.7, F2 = 8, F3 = 0.21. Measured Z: 1.6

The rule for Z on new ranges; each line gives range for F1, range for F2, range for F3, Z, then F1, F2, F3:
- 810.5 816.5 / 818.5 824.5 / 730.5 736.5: 0.3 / 11.1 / 11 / 0.50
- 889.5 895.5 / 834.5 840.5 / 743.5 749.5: 1.4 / 9.4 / 12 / 0.63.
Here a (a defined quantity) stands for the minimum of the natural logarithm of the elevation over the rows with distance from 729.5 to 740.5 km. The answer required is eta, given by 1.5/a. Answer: 0.733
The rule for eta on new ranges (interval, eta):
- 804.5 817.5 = 0.655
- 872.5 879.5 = 0.689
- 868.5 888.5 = 0.689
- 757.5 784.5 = 0.701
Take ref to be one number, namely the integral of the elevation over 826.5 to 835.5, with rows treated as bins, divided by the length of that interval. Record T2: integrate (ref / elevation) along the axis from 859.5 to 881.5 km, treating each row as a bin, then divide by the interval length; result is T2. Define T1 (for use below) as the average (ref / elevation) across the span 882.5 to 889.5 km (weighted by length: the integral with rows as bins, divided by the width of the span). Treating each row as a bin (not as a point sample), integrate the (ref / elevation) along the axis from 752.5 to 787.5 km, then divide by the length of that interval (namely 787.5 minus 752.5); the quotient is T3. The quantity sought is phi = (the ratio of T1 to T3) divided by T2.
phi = 0.75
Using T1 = 1.08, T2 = 1.17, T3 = 1.2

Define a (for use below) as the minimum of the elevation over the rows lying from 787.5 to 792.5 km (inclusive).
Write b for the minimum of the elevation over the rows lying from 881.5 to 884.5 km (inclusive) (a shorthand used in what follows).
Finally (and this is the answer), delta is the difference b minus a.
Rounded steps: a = 8.152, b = 10.7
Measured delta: 2.5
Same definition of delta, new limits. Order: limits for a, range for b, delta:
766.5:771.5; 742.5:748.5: -1.2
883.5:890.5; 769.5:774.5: 0.3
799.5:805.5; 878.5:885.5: -0.4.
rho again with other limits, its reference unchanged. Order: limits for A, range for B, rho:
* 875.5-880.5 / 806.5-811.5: 2.52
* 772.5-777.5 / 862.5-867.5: 2.48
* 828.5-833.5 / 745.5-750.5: 2.40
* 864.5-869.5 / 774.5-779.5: 2.52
